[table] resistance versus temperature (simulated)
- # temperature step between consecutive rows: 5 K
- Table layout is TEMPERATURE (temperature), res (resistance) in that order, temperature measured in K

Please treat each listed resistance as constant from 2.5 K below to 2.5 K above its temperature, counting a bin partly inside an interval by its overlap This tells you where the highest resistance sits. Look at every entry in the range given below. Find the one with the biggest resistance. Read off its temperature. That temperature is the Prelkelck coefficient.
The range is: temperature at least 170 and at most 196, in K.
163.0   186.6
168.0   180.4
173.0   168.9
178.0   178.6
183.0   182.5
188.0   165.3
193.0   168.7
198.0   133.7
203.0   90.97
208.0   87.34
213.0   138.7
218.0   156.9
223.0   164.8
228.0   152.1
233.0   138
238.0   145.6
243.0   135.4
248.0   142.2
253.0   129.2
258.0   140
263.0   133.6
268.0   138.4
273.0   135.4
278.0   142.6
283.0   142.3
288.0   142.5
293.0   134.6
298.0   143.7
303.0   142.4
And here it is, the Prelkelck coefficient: 183.0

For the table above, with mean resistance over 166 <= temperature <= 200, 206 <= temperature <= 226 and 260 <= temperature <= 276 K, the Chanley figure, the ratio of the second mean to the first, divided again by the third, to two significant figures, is 0.0060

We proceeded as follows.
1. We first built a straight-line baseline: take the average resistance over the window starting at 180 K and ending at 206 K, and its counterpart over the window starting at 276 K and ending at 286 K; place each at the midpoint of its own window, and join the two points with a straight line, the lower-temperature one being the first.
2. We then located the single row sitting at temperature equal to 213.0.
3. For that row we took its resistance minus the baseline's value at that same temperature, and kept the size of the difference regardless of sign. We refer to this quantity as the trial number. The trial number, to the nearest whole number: 8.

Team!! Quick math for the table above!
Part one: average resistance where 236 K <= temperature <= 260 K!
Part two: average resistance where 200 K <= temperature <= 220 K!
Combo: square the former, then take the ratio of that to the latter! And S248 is 162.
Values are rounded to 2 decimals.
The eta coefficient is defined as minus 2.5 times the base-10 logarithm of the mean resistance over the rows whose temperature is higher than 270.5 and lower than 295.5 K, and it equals -5.36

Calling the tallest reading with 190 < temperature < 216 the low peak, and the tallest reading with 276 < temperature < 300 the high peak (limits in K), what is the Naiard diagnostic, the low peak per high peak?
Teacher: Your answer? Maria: 1.17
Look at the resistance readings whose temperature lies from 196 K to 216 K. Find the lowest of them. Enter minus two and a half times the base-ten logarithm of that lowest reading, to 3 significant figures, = -4.85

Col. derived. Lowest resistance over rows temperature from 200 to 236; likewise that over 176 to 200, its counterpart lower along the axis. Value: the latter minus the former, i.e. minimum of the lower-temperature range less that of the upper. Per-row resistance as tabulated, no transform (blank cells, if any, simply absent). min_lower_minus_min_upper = 46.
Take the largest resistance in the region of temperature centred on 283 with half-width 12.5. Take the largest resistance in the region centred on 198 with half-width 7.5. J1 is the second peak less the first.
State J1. 26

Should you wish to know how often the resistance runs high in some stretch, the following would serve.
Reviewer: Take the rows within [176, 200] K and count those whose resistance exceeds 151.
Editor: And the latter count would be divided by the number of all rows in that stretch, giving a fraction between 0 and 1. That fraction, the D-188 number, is 0.80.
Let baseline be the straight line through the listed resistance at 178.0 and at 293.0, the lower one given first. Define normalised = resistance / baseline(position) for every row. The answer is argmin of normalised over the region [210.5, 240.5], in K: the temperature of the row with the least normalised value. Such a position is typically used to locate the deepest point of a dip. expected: 213.0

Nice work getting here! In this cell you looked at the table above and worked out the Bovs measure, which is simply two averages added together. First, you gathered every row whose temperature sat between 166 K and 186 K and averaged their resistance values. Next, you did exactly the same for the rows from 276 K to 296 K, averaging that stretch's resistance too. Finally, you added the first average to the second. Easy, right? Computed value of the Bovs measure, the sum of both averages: 318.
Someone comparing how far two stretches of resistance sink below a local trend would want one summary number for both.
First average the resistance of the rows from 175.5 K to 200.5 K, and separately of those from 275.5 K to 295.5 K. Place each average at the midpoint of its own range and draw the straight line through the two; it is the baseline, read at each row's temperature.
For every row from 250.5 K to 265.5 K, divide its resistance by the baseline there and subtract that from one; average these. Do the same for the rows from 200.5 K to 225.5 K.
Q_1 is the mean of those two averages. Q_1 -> 0.143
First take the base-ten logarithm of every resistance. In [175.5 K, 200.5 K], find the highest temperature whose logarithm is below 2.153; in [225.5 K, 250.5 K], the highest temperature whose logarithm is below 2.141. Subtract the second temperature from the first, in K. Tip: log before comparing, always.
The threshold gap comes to -45 K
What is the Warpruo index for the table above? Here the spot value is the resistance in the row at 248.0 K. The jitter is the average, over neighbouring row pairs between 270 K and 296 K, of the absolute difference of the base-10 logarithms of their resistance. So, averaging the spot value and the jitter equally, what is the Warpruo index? 71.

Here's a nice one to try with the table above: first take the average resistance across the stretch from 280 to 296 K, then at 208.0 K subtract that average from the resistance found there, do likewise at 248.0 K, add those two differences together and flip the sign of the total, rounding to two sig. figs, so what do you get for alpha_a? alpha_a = 50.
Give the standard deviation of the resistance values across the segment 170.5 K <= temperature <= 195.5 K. 7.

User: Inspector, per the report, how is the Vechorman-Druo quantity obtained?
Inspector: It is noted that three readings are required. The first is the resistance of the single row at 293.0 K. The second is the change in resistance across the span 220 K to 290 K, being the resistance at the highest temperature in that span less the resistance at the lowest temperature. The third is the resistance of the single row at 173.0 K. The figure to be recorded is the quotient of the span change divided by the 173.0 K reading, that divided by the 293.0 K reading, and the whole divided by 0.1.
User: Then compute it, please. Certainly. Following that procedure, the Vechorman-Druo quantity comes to -0.010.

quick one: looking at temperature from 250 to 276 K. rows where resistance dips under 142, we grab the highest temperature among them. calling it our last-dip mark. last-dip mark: 273.0 K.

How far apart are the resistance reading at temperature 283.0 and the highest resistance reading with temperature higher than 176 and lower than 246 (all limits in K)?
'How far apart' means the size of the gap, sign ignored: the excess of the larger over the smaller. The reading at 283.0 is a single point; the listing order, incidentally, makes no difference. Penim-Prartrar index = 40.2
